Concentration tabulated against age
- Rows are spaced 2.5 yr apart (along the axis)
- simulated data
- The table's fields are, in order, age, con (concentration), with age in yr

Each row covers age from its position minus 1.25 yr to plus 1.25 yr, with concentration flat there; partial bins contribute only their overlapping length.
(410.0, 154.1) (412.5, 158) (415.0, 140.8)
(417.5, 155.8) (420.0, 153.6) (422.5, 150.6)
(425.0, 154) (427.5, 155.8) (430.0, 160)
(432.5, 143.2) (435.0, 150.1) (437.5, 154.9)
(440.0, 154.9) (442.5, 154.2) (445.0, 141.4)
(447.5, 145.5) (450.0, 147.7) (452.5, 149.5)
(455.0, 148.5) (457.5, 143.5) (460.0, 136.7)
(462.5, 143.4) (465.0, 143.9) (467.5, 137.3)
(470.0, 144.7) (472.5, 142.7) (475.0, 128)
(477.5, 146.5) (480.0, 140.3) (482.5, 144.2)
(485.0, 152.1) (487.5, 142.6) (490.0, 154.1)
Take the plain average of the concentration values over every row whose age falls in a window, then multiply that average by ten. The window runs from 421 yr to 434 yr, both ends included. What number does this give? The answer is 1527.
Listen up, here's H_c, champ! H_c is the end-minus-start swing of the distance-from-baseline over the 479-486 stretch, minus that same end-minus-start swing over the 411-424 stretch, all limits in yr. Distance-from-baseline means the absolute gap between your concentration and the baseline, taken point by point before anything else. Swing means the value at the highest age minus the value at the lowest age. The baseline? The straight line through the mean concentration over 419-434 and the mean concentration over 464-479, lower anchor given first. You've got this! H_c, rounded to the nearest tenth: 11.2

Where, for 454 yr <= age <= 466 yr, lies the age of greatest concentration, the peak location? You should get 455.0 yr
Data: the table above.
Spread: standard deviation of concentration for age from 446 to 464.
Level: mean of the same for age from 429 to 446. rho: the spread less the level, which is -147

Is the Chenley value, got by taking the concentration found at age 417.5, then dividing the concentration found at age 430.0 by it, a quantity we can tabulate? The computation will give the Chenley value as 1.03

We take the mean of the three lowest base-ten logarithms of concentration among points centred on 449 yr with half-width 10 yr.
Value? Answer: 2.16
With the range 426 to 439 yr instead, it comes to 2.17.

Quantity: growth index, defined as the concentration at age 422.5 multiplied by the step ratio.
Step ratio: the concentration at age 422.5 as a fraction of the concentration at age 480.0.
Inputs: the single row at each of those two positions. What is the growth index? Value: 162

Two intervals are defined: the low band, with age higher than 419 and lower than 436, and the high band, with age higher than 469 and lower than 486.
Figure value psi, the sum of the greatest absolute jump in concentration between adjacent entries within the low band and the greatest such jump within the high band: 35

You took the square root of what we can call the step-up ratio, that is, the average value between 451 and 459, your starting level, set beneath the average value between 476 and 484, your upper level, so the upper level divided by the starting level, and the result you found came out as 0.988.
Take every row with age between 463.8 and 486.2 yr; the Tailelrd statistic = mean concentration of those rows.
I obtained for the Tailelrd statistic 142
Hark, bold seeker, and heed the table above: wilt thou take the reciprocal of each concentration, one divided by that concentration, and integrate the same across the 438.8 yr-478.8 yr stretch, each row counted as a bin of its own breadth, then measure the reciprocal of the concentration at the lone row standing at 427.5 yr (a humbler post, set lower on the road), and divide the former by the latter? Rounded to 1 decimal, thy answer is 43.3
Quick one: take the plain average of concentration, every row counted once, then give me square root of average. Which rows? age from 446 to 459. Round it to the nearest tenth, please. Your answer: 12.1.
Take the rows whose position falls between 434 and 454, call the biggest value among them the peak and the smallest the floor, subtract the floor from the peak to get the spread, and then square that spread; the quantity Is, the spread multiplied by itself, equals 182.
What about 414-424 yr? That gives 225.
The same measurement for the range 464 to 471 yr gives 55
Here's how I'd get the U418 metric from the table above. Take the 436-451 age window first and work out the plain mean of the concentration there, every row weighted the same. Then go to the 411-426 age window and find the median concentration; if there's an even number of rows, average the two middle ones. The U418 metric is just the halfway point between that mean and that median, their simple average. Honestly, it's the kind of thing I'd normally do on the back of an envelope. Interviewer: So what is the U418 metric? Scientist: 152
